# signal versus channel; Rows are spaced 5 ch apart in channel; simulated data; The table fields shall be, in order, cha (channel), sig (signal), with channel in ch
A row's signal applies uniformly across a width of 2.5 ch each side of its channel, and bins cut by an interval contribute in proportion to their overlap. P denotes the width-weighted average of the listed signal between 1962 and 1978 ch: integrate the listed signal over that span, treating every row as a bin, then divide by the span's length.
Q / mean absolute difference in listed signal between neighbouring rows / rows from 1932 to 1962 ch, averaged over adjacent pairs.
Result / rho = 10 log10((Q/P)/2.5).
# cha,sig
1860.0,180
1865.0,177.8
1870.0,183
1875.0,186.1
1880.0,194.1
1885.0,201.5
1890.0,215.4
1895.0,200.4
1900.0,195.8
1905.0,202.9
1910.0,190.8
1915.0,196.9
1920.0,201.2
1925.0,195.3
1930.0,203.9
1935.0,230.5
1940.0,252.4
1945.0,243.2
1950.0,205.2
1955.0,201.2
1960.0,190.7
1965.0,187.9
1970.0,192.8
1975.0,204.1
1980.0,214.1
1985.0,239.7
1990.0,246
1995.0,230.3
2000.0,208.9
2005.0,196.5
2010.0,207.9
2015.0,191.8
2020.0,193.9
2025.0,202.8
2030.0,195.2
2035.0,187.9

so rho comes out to -15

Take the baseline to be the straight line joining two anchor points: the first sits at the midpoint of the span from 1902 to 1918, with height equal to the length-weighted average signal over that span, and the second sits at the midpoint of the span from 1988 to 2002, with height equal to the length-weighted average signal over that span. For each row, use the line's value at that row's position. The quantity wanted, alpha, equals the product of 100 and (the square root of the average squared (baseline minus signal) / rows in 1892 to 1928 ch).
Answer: 588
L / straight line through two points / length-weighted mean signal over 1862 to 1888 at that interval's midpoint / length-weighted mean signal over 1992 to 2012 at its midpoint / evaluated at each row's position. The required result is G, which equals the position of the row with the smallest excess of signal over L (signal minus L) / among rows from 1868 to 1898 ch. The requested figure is 1870.0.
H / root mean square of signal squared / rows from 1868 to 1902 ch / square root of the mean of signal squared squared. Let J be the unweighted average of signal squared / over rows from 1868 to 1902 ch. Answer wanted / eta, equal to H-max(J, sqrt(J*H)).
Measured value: 101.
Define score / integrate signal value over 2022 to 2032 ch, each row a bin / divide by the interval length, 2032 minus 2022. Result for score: 199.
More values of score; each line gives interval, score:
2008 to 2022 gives 198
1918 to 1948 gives 221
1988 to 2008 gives 219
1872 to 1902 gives 199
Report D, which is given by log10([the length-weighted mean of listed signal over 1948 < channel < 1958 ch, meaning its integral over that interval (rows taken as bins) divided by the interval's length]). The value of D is 2.31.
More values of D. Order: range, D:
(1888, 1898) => 2.32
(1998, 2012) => 2.31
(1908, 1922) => 2.29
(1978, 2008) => 2.35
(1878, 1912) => 2.30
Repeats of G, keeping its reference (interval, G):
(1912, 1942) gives 1925.0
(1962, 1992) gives 1965.0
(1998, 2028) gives 2015.0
